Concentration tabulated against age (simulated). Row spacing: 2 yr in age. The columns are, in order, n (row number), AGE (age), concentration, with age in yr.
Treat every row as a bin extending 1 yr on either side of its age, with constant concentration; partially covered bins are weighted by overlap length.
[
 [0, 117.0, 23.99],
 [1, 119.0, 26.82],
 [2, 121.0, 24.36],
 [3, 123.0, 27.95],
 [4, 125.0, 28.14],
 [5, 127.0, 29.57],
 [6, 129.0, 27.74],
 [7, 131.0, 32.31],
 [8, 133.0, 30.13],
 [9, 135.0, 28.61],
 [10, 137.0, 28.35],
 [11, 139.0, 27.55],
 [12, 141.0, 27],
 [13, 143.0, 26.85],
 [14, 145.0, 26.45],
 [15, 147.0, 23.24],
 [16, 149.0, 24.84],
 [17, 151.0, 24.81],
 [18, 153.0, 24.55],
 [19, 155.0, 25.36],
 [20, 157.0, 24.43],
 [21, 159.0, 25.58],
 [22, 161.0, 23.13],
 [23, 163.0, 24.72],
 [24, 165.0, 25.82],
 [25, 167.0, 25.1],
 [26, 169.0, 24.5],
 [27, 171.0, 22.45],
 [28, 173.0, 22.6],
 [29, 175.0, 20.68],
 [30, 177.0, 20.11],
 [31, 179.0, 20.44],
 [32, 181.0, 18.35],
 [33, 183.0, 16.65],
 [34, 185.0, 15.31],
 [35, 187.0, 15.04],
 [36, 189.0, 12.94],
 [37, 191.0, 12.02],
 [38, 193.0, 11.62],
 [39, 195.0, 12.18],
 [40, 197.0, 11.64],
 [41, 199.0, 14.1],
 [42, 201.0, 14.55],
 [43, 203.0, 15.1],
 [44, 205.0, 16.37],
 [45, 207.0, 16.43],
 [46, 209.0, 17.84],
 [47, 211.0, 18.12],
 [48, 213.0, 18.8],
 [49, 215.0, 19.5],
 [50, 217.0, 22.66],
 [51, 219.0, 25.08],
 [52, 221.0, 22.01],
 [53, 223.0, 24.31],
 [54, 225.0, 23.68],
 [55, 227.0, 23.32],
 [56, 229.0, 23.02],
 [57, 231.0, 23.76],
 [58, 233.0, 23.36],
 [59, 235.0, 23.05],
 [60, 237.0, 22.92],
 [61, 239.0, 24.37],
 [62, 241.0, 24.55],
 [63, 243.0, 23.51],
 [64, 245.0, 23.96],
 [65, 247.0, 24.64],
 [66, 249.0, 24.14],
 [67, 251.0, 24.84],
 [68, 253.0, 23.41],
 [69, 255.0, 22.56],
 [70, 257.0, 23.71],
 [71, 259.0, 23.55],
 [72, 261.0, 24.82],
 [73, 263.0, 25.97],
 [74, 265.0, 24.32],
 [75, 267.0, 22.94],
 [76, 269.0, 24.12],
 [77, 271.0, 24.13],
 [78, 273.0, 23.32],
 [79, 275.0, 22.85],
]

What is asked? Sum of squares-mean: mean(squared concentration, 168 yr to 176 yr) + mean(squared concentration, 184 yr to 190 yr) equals 720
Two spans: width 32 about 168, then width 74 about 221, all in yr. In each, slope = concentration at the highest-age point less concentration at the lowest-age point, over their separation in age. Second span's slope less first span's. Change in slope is 0.38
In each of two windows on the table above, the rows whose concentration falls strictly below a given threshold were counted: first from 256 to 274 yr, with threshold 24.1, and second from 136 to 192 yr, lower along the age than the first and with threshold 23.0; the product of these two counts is 44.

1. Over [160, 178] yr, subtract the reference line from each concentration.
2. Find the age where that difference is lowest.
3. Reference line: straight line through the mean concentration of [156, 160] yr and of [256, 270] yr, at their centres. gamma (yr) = 177.0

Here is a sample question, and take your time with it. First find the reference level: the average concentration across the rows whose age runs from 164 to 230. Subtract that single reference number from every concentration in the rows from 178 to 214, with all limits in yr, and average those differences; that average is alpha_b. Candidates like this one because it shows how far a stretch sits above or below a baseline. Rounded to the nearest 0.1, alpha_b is -3.4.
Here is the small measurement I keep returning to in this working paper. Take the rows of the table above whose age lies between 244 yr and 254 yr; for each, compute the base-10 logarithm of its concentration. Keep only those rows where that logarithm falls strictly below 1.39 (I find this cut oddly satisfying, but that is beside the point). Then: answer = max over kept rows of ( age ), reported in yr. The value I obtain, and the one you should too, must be 253.0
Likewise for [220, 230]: 229.0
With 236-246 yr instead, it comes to 245.0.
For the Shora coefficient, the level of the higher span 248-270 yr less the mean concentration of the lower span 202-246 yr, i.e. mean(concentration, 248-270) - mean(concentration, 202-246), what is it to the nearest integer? 2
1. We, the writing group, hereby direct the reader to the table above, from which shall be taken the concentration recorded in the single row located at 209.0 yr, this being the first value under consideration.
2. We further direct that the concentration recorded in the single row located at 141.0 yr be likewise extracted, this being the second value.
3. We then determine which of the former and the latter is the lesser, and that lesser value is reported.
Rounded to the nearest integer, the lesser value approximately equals 18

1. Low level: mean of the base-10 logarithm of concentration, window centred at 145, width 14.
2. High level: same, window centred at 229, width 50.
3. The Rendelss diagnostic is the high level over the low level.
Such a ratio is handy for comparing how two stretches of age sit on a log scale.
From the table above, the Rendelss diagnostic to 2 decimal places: 0.95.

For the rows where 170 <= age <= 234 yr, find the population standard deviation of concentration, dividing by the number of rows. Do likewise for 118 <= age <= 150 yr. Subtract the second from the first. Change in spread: 2.0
